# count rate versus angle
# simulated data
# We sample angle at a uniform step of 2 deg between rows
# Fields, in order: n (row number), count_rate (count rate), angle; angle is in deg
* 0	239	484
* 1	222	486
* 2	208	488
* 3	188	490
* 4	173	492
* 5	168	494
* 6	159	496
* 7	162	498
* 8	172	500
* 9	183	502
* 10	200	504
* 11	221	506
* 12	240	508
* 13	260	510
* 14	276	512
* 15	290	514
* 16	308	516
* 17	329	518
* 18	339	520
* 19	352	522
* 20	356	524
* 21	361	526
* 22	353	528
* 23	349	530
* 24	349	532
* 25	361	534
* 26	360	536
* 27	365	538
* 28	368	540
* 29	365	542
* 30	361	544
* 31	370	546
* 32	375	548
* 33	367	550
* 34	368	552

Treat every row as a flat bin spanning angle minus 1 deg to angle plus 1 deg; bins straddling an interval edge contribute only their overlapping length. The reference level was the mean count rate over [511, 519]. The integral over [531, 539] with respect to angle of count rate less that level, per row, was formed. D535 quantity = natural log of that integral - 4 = 2.14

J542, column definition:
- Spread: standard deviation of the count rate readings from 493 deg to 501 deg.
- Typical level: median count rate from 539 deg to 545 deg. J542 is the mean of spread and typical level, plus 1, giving 186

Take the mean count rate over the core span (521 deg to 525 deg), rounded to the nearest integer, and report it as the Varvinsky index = 354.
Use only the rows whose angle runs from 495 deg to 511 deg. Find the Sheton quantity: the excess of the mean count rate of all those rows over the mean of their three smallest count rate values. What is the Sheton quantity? 35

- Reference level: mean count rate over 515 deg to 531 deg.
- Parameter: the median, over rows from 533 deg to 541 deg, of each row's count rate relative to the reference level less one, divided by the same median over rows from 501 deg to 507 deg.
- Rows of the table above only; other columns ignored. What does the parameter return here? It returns -0.1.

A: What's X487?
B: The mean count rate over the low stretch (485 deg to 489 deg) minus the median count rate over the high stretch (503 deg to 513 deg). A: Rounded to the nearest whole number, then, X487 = -25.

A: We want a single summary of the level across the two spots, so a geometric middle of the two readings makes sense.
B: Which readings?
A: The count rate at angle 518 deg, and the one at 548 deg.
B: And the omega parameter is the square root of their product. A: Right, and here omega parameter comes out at 351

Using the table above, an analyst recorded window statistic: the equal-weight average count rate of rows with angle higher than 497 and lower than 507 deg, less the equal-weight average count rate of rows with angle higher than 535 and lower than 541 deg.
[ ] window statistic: -177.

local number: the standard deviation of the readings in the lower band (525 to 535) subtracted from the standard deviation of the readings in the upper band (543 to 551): 0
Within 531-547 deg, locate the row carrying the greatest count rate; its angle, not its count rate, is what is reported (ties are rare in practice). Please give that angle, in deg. 546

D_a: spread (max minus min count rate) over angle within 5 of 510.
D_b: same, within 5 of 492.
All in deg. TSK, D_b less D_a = -20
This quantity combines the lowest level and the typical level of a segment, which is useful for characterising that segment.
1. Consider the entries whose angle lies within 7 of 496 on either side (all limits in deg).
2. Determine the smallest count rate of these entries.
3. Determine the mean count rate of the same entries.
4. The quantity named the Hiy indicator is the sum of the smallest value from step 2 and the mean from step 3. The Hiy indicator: 331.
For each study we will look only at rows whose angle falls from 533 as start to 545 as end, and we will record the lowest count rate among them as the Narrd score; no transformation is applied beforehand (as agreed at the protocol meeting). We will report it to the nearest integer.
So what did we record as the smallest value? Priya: 360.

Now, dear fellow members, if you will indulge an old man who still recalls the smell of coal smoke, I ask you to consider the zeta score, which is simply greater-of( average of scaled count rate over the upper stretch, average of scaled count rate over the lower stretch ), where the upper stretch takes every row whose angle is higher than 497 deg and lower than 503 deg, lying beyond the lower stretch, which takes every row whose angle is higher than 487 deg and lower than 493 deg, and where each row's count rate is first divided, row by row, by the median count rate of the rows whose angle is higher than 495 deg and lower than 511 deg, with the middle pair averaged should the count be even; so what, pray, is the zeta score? 0.99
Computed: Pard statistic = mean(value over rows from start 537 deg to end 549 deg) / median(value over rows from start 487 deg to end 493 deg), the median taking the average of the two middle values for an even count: 2.0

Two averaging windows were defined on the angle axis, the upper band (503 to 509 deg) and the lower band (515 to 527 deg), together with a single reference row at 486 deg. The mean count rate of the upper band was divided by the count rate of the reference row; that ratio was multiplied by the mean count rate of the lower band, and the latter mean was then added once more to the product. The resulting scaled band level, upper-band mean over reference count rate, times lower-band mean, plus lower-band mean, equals 679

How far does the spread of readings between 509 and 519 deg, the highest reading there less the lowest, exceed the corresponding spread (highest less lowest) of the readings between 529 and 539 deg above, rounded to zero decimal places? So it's 53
